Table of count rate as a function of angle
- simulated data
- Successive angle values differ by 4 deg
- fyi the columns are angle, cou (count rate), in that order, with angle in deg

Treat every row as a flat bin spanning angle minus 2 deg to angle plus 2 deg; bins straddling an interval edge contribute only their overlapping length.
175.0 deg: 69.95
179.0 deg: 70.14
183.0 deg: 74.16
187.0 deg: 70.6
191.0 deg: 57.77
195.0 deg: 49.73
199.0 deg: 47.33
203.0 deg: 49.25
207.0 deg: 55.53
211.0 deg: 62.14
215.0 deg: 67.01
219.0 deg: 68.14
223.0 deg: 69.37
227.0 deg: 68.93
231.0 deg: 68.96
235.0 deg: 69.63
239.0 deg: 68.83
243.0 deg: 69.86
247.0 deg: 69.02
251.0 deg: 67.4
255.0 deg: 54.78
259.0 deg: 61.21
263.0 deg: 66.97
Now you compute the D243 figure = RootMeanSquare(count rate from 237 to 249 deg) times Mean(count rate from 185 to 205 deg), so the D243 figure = 3804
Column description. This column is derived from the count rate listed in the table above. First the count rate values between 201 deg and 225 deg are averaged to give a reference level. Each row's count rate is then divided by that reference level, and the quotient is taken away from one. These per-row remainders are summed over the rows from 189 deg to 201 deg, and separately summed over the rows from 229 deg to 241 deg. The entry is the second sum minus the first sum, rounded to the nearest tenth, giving -0.8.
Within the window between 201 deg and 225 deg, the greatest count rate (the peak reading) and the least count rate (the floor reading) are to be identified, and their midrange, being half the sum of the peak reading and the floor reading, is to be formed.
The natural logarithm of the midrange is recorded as 4.08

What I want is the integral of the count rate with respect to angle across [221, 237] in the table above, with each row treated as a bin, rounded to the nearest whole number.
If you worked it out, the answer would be 1108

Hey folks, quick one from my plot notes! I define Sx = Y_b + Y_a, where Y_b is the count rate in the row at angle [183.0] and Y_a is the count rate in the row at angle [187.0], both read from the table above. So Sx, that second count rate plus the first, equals 145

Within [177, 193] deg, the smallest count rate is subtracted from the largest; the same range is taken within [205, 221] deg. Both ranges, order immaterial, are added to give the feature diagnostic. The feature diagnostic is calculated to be 29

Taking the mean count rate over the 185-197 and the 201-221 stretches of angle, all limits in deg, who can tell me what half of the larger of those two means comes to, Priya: 30.2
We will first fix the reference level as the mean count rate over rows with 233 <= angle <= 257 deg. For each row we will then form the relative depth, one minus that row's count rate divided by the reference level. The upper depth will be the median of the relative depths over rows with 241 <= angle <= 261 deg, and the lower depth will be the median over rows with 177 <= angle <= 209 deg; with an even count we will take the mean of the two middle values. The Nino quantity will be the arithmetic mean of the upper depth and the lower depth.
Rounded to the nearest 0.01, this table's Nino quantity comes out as 0.07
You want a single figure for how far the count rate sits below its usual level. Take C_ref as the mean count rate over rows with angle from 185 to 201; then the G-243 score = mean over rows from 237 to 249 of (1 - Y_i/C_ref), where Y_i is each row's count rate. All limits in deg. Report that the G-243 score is -0.23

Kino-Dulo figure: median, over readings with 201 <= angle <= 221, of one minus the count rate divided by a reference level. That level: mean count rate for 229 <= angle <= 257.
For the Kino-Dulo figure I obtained 0.072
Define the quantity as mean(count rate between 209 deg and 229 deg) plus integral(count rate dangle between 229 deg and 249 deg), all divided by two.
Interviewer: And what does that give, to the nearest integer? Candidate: 726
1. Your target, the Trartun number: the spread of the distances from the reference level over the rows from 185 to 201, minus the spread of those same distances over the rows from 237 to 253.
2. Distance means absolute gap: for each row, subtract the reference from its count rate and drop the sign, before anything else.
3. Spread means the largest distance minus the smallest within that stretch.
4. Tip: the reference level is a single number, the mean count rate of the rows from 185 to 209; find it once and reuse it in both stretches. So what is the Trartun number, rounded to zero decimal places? 10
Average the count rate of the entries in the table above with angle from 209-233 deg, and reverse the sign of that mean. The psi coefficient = -67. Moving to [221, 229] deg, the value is -69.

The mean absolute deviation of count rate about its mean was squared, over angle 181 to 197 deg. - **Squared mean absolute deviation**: 87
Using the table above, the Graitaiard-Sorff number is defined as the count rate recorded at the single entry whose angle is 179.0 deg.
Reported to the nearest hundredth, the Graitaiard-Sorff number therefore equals 70.14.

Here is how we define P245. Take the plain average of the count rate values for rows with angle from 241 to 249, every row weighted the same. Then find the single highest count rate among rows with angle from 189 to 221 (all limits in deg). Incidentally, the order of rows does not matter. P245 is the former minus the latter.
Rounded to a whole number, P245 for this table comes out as 1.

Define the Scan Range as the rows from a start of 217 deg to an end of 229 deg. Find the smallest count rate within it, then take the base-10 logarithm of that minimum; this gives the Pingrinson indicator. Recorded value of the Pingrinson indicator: 1.833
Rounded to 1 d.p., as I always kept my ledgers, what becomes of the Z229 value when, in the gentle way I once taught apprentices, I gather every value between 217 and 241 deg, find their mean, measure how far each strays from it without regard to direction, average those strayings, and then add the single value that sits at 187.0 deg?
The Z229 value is 70.9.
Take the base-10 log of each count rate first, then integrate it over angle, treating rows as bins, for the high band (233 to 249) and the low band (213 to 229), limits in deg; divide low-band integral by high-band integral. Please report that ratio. 1.0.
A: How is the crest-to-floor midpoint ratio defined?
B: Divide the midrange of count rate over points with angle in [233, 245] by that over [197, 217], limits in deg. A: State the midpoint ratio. 1.21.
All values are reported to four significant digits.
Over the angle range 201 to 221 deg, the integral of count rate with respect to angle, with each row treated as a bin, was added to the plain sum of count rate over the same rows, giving 1510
